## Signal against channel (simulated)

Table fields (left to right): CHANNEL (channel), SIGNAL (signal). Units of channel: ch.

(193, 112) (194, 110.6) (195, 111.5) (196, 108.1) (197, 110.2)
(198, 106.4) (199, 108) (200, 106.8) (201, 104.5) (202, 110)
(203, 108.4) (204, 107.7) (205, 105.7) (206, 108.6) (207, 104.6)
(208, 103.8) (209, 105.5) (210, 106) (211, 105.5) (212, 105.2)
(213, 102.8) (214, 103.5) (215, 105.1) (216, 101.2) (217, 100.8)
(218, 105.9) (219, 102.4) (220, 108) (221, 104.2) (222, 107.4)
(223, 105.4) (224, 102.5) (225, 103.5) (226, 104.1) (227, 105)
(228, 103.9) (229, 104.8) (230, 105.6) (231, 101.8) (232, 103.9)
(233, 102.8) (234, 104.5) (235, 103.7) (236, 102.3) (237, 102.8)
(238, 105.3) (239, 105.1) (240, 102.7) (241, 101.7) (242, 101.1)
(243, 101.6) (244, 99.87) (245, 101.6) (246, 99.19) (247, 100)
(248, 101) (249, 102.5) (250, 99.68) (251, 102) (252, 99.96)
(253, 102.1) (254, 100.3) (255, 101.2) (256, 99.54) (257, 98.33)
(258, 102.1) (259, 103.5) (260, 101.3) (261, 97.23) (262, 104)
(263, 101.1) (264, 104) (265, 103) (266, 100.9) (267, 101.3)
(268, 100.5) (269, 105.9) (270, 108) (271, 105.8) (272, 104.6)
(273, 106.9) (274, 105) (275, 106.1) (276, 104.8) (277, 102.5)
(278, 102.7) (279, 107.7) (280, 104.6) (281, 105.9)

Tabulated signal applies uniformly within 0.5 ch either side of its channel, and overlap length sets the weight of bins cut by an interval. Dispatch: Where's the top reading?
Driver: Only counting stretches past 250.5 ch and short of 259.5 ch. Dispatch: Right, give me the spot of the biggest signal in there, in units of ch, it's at 259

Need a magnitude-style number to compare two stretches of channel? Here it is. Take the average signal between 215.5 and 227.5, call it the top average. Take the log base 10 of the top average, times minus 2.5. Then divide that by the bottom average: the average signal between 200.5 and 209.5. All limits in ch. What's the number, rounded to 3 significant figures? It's -0.0474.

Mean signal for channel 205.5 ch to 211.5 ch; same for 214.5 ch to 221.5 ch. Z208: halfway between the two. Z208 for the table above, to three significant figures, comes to 105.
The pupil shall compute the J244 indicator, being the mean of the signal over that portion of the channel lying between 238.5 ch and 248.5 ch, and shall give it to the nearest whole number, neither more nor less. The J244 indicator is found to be 101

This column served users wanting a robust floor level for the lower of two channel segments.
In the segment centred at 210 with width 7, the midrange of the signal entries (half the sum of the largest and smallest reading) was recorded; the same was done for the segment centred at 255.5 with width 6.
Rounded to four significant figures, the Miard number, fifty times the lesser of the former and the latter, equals 5011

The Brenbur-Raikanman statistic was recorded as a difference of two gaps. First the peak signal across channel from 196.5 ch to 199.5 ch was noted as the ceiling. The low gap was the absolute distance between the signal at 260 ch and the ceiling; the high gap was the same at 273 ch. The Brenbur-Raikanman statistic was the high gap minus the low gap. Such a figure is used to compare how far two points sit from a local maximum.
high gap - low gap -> -5.6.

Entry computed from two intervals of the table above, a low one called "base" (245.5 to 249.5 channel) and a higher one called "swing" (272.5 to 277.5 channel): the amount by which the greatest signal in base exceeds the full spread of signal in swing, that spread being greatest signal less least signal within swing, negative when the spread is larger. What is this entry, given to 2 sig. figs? 98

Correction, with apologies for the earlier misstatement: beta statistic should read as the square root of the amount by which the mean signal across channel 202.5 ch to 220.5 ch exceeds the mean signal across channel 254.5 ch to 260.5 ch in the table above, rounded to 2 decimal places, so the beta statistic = 2.01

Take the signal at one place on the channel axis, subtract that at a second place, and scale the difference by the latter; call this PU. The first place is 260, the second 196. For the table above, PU -0.063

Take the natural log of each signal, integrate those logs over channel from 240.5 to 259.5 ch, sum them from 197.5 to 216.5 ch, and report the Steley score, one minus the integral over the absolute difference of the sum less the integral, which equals -98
